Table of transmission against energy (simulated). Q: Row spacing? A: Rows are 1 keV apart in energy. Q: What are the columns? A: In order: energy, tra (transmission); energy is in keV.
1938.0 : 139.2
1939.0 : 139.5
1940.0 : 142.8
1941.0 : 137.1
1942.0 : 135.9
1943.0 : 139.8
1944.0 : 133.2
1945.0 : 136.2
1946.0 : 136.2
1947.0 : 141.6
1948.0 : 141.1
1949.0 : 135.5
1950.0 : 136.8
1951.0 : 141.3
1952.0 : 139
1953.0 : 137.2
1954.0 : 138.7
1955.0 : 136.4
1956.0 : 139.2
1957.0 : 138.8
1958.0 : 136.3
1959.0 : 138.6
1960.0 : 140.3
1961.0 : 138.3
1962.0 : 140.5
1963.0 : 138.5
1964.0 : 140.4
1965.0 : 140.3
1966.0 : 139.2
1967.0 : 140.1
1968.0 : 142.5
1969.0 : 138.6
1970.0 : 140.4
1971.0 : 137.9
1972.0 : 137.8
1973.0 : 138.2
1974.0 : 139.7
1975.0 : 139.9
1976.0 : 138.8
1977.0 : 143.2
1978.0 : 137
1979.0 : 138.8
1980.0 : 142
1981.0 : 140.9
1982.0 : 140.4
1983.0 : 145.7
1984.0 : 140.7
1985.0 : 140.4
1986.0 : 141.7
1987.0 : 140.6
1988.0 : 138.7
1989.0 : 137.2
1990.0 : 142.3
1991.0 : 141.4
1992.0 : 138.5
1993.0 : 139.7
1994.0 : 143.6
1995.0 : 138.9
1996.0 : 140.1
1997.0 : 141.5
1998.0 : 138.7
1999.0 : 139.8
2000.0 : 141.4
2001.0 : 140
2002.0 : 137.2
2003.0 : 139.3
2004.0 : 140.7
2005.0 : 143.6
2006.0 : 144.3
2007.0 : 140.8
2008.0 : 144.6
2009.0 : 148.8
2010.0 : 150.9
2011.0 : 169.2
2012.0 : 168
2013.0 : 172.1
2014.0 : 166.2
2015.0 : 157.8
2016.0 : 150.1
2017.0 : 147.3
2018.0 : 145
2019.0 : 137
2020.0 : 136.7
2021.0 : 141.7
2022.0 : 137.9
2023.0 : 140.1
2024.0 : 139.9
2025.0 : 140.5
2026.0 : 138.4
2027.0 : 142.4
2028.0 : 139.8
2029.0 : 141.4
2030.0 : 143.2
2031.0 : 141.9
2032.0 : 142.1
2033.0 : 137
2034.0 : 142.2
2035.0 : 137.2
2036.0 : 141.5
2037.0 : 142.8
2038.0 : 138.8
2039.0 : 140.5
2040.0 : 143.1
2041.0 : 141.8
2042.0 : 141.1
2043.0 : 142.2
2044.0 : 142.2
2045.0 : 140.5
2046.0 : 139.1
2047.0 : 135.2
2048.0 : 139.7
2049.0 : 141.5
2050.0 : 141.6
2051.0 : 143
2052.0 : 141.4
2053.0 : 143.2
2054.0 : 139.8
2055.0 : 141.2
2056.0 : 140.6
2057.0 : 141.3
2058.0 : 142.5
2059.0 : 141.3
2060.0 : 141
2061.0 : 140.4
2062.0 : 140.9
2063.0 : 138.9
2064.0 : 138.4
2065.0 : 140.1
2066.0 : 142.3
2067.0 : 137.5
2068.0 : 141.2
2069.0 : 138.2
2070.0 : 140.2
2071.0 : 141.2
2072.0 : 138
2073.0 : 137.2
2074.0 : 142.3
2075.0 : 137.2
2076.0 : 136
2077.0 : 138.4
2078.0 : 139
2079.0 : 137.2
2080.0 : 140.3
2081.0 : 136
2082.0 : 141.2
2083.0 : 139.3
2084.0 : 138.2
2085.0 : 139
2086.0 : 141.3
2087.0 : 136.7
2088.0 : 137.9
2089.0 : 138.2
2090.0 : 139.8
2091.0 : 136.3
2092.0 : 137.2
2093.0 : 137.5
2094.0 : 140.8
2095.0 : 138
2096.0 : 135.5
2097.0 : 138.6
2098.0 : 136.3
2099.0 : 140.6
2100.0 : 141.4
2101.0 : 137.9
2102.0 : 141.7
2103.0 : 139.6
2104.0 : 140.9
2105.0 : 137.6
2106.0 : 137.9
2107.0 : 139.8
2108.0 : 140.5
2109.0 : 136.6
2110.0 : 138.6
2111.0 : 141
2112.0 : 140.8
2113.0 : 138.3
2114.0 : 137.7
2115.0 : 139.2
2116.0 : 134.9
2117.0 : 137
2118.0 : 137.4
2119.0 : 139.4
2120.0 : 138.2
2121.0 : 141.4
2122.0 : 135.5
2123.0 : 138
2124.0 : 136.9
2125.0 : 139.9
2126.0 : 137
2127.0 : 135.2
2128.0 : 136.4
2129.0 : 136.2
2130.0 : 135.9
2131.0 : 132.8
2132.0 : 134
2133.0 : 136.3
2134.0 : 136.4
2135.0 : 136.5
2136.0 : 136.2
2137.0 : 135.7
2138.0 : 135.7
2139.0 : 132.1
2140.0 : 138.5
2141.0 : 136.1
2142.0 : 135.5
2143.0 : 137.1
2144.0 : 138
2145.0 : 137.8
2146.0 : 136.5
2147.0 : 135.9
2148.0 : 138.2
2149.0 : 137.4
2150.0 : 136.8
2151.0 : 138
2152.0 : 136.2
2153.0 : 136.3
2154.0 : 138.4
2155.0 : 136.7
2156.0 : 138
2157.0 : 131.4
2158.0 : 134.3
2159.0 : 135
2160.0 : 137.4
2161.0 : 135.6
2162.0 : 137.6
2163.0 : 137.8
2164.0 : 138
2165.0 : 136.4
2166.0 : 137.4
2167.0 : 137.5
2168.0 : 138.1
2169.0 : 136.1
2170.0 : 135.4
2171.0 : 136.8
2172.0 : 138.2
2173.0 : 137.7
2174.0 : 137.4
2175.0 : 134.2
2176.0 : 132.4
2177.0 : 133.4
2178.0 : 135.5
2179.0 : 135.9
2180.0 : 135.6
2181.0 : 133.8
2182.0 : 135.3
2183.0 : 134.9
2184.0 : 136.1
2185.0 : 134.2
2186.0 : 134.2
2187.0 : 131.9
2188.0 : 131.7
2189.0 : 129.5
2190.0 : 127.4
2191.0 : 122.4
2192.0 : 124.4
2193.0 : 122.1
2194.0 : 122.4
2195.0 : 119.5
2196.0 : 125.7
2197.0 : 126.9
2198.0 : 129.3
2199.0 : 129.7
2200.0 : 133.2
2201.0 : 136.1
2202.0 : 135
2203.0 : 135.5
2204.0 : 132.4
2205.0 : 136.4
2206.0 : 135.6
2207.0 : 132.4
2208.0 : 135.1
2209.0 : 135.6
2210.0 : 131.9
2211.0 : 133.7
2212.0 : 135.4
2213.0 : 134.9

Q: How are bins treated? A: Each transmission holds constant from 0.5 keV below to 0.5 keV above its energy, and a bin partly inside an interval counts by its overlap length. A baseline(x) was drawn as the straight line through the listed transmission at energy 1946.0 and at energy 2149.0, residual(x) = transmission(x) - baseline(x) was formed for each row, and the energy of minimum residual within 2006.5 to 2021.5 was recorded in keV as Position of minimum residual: 2020.0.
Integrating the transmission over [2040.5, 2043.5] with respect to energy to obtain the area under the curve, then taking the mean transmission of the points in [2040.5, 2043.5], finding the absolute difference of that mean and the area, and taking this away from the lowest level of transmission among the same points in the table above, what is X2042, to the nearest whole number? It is -142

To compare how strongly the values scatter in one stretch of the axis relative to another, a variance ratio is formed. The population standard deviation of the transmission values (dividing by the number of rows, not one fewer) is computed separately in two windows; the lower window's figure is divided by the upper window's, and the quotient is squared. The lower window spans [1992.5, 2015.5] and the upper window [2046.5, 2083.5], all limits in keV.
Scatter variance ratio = 29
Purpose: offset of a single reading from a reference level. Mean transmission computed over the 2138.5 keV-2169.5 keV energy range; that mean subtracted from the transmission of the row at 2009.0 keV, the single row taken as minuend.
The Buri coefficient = 12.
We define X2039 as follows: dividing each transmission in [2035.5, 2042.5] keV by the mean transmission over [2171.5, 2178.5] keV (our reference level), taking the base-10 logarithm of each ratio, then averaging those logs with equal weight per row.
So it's 0.018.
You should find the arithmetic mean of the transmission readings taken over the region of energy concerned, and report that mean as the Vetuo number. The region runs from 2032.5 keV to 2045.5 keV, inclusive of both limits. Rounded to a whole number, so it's 141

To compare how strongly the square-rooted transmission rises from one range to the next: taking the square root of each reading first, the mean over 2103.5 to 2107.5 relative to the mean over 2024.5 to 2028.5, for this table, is 1.00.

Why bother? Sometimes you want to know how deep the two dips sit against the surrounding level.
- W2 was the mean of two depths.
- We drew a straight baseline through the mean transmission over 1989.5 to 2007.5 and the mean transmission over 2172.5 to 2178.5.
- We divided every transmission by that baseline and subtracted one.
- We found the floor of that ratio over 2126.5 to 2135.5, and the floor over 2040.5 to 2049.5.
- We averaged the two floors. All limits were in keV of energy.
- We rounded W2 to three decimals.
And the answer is -0.028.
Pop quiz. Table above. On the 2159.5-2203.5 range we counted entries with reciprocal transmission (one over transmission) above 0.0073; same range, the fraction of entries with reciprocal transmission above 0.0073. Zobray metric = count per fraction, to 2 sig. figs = 44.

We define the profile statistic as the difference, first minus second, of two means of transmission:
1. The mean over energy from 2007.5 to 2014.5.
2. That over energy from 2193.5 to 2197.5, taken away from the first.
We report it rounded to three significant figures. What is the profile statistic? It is 36.3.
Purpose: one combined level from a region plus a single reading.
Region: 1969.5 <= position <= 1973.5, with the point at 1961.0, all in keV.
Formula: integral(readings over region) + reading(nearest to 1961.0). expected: 693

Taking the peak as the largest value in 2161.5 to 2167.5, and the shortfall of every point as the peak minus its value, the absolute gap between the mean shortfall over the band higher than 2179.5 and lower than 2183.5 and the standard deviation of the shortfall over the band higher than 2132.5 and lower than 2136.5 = 3.0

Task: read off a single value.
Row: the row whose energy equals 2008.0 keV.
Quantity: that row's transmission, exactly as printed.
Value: 144.6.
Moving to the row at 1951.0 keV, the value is 141.3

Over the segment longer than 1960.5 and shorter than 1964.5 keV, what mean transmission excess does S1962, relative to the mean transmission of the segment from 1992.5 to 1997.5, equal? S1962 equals -1.3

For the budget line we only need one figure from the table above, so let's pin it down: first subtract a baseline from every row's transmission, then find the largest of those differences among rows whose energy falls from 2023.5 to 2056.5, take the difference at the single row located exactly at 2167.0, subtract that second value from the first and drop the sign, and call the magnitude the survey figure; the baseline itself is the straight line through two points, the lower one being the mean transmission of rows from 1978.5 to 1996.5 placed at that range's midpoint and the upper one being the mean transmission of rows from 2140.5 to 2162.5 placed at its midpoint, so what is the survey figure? 2.9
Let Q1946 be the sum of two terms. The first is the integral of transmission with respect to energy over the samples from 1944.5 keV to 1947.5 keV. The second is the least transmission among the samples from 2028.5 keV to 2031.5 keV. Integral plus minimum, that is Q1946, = 555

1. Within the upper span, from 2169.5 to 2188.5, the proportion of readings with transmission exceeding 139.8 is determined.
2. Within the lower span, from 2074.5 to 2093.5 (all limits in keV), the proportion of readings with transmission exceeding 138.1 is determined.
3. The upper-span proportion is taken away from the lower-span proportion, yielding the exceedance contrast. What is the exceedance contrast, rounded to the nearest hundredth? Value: 0.53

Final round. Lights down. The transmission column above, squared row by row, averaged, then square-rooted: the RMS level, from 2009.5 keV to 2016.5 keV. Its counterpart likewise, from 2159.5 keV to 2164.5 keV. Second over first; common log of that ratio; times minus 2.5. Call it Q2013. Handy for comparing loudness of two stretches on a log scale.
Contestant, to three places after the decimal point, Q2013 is 0.181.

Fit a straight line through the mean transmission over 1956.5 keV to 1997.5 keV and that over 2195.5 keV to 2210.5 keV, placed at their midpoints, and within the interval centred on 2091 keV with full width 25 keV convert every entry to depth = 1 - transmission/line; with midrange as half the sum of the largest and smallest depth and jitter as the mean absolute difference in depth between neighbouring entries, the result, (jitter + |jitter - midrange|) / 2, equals 0.028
